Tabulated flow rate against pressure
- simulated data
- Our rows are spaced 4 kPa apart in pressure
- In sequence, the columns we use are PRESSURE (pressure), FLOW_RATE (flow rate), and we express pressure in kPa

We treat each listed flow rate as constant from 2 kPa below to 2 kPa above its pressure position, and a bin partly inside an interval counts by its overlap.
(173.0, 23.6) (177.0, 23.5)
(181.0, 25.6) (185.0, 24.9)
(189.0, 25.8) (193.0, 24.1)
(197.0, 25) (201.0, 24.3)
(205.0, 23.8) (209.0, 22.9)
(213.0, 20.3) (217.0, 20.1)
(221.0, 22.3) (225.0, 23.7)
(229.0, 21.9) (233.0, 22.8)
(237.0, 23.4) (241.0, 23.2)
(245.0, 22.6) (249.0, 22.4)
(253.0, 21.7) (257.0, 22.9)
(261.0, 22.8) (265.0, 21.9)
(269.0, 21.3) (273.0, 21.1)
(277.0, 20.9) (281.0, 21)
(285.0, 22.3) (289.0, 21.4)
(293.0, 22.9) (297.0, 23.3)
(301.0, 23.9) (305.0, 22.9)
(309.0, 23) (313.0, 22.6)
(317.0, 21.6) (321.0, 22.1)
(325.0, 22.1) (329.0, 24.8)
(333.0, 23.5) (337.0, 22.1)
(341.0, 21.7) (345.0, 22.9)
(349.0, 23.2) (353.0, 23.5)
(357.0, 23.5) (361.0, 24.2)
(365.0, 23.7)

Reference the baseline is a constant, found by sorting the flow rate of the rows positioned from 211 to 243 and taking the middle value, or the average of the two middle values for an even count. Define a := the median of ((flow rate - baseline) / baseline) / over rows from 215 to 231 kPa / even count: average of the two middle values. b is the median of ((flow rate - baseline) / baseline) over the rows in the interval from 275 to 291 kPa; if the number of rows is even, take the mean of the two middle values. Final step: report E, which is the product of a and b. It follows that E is 0.0012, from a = -0.020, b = -0.06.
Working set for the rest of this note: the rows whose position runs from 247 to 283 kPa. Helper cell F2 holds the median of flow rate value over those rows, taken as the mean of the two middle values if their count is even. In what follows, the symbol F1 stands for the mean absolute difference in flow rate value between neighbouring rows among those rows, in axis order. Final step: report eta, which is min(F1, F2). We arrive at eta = 0.50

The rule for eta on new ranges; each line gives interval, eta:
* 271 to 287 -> 0.53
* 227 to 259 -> 0.63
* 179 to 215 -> 1.11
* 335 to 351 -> 0.63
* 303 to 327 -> 0.40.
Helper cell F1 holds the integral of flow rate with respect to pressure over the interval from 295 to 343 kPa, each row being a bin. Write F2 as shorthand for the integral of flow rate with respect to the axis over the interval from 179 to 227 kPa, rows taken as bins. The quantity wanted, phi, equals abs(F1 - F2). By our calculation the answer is 37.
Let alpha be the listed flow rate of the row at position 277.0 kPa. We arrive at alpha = 20.9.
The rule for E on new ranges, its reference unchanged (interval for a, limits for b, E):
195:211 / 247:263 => 0.0001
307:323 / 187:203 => -0.0008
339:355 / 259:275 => -0.0009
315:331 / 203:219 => 0.0008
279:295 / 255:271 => 0.0003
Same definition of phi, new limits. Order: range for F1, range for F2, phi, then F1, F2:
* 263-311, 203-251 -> 14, 1064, 1078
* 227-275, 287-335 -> 24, 1072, 1096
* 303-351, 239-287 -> 34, 1090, 1056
